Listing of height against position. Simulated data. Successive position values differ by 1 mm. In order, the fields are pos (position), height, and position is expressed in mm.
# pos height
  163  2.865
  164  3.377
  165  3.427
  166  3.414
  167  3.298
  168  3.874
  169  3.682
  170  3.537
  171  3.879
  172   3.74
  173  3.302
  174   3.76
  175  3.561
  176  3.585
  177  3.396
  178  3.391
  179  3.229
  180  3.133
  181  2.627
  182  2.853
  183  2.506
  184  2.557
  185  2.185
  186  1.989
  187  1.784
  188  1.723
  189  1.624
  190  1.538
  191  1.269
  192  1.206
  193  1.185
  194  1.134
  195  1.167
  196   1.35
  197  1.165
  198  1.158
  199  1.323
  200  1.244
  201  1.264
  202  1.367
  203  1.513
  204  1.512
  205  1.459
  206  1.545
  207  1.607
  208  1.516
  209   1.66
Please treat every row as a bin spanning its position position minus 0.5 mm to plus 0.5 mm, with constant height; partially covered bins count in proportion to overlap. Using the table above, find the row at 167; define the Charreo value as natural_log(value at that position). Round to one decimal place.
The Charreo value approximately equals 1.2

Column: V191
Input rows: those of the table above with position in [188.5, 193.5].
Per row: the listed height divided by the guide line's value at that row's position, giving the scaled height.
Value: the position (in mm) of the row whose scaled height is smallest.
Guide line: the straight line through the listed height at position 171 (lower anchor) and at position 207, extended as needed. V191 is 192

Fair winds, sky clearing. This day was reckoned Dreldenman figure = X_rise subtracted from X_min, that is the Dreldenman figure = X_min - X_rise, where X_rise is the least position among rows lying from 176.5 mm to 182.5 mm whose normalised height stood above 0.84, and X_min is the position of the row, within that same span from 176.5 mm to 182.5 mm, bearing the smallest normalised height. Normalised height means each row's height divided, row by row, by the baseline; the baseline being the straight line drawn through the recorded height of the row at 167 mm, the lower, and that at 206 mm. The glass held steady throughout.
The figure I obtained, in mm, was 4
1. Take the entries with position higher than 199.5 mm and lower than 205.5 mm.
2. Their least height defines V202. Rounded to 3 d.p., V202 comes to 1.244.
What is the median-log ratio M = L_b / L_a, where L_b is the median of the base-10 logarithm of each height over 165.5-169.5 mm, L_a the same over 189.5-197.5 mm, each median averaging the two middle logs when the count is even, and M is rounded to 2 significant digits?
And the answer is 7.1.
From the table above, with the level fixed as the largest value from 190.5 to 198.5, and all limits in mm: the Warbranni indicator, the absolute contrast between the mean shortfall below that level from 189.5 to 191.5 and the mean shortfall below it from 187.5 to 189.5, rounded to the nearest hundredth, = 0.27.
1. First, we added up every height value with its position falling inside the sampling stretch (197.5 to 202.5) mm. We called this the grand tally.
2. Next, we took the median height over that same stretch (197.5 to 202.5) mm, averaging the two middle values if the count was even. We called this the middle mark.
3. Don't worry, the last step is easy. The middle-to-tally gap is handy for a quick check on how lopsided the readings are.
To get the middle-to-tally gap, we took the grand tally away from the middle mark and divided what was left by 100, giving -0.05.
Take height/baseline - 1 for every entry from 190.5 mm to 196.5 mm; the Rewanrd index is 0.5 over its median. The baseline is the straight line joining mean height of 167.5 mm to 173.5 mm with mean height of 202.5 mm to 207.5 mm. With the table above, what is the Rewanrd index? -1.1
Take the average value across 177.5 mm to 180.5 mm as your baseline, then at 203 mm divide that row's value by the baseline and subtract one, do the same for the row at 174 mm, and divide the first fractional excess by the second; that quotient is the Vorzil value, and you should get -3.4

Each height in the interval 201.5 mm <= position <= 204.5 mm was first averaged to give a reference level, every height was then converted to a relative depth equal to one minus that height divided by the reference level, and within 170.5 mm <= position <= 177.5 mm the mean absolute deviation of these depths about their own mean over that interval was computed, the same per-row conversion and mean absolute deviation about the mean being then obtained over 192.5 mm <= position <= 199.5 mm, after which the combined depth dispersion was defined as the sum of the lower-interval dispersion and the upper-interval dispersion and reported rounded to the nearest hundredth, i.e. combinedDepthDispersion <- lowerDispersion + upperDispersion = 0.16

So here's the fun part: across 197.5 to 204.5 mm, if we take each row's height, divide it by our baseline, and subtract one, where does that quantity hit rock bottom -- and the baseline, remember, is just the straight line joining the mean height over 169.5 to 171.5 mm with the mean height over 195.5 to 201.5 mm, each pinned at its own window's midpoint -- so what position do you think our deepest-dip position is 198 mm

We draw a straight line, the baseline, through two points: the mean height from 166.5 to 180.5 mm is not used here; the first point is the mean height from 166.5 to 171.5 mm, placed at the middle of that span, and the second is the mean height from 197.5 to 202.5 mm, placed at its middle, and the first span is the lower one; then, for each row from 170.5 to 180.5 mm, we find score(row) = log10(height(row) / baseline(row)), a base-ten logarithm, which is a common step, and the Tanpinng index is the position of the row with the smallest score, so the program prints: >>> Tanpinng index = 173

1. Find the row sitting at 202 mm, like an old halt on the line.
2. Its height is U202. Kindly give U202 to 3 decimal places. 1.367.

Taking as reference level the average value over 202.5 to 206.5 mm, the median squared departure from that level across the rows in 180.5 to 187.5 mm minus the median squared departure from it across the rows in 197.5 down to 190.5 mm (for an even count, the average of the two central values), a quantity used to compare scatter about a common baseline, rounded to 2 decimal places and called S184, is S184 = 0.89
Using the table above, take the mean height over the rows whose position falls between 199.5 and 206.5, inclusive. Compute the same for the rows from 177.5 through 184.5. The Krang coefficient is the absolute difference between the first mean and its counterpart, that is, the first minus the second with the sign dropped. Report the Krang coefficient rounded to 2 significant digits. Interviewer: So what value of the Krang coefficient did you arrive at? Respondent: 1.5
